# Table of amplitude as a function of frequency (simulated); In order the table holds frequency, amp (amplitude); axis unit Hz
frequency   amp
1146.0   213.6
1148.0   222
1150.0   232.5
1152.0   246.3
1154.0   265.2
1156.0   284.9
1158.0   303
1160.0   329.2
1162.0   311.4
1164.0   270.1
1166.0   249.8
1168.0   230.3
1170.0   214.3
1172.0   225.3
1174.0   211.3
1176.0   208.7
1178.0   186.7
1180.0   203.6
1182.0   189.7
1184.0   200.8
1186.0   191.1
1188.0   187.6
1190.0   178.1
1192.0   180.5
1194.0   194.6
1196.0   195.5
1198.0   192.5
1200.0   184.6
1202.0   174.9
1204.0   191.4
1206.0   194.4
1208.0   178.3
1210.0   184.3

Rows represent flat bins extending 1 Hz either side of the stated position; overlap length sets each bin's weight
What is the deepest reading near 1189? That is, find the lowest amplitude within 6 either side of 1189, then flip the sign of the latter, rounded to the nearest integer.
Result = -178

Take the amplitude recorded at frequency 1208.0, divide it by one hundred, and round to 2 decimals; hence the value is 1.78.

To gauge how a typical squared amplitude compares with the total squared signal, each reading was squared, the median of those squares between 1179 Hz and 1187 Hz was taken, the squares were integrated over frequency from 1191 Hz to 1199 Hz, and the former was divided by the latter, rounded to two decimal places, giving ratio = 0.13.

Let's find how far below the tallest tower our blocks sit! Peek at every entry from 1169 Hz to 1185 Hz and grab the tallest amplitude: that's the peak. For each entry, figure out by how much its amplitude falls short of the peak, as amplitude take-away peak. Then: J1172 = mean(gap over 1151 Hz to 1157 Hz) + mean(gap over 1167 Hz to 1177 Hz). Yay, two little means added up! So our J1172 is 33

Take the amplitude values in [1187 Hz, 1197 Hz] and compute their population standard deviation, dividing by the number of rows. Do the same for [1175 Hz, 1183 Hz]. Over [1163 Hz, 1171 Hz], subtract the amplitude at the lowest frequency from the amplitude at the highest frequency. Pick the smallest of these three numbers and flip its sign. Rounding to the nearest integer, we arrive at 56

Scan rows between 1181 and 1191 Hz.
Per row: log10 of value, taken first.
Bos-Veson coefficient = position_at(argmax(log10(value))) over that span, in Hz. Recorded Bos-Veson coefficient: 1184.0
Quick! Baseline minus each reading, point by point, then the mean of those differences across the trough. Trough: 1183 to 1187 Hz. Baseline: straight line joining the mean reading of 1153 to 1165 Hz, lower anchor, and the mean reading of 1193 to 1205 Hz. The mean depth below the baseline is 30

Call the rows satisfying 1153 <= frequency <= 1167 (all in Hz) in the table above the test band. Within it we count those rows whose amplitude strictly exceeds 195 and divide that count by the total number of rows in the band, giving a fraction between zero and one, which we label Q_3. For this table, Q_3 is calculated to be 1.0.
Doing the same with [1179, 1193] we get 0.3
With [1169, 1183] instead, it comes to 0.7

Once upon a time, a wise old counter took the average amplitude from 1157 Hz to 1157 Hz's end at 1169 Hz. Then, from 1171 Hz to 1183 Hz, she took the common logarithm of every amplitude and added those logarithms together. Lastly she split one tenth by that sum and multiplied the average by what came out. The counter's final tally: 2.0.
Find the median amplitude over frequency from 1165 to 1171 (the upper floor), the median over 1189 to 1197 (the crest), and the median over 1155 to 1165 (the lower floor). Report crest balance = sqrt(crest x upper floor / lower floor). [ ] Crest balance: 11.9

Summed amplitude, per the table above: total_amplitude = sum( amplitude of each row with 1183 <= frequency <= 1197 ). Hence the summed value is 1328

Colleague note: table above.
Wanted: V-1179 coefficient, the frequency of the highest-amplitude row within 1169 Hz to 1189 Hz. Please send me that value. 1172.0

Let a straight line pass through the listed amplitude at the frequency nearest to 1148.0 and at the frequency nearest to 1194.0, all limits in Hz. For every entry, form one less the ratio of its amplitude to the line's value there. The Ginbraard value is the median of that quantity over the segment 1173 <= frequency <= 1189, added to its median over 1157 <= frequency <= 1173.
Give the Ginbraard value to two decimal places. -0.21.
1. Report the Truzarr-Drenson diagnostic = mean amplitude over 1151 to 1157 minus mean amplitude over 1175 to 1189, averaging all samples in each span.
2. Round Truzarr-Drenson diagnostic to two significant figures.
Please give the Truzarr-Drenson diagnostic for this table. 70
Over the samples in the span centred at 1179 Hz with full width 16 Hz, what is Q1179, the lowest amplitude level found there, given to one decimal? 186.7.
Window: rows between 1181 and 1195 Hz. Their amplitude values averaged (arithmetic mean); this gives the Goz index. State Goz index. 189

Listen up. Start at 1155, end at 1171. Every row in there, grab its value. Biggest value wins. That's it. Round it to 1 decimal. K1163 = 329.2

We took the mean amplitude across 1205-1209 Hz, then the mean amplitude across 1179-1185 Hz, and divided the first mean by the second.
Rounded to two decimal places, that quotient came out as 0.94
